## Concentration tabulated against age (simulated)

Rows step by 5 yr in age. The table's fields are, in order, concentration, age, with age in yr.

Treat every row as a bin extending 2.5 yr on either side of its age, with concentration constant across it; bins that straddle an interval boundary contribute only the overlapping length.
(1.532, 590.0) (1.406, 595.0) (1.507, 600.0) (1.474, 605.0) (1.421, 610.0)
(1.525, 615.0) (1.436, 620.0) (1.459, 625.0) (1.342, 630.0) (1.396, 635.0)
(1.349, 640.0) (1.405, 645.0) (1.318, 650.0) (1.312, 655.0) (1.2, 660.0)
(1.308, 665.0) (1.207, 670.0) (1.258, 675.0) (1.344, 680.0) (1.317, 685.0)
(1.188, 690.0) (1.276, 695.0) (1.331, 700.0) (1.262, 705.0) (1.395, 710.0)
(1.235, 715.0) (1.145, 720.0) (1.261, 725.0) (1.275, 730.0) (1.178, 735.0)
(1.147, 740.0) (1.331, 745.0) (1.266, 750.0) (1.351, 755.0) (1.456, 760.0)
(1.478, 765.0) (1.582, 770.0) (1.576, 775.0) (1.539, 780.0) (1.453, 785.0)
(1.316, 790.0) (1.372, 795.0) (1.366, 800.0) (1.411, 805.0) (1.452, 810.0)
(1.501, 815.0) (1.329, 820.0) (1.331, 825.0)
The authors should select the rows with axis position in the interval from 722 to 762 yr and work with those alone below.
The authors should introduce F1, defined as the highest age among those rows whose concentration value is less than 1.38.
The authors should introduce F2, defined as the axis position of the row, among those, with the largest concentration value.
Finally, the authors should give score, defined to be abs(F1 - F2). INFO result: 5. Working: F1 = 755.0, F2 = 760.0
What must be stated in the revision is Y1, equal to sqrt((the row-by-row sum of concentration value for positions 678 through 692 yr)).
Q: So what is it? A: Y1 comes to 2.0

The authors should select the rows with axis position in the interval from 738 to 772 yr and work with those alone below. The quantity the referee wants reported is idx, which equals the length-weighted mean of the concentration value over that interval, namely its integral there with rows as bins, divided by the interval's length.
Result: 1.37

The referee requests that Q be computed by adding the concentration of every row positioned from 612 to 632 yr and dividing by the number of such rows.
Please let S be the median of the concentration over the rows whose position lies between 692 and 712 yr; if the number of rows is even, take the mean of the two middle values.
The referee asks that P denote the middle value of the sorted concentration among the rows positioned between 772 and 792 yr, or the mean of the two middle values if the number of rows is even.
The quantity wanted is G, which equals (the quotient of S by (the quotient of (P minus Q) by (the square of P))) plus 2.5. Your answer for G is 55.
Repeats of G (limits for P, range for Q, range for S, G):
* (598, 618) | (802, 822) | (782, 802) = 48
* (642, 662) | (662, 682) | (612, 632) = 73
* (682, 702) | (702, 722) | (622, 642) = 64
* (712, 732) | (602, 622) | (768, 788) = -9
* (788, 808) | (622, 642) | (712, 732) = -131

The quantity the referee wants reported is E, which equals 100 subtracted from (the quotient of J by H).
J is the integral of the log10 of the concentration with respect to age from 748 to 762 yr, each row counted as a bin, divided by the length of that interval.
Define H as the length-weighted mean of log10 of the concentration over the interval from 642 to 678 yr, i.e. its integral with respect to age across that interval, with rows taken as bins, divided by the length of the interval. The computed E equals -98.79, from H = 0.110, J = 0.132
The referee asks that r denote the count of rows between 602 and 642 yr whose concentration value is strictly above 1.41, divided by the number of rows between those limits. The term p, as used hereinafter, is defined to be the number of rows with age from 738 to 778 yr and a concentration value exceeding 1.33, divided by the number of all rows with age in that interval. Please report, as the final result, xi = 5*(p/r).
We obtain 6.0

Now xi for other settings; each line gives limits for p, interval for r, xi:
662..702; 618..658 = 5.0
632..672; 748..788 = 2.5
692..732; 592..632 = 1.7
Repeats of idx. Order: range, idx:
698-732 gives 1.27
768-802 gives 1.46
